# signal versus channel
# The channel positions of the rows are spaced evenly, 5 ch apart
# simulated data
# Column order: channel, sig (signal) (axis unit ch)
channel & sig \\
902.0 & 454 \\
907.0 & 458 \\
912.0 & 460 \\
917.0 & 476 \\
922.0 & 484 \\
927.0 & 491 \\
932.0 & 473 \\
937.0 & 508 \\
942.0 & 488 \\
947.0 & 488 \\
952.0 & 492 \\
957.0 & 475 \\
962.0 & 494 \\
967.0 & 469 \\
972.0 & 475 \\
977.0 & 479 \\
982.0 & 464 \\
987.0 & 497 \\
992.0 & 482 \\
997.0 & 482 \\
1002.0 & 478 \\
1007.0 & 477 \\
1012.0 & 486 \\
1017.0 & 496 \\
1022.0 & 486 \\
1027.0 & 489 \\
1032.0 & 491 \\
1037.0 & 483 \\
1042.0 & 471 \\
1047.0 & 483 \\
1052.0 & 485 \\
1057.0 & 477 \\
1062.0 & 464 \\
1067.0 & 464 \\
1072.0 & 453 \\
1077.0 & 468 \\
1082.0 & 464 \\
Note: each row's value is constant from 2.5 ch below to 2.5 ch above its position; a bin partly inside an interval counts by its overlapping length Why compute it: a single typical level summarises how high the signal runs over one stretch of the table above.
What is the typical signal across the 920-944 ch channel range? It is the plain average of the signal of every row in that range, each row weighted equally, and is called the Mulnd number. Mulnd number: 489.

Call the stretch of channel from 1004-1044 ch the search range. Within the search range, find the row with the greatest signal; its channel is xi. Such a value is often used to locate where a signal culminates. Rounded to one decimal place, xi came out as 1017.0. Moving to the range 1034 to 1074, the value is 1052.0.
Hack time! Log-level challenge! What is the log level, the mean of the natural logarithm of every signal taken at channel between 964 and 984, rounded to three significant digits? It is 6.16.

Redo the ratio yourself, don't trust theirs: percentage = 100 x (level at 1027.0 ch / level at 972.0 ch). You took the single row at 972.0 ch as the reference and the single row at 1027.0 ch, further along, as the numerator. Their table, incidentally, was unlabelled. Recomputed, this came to 103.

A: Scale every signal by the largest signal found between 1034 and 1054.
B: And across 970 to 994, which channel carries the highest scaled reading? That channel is 987.0 ch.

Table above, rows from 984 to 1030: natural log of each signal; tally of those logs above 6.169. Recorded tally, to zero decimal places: 8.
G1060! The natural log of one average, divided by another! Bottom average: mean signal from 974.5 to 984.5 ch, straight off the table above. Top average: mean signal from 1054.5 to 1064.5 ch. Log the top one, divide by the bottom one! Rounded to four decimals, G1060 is 0.0131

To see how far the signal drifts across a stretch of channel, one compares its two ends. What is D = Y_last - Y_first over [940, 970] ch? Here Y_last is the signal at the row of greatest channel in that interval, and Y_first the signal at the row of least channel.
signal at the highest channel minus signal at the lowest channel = -19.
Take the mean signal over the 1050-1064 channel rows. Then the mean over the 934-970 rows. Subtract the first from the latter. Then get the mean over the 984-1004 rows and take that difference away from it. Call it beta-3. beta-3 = 472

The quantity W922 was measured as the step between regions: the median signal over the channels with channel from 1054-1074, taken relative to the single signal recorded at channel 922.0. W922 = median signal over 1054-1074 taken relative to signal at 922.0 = -20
